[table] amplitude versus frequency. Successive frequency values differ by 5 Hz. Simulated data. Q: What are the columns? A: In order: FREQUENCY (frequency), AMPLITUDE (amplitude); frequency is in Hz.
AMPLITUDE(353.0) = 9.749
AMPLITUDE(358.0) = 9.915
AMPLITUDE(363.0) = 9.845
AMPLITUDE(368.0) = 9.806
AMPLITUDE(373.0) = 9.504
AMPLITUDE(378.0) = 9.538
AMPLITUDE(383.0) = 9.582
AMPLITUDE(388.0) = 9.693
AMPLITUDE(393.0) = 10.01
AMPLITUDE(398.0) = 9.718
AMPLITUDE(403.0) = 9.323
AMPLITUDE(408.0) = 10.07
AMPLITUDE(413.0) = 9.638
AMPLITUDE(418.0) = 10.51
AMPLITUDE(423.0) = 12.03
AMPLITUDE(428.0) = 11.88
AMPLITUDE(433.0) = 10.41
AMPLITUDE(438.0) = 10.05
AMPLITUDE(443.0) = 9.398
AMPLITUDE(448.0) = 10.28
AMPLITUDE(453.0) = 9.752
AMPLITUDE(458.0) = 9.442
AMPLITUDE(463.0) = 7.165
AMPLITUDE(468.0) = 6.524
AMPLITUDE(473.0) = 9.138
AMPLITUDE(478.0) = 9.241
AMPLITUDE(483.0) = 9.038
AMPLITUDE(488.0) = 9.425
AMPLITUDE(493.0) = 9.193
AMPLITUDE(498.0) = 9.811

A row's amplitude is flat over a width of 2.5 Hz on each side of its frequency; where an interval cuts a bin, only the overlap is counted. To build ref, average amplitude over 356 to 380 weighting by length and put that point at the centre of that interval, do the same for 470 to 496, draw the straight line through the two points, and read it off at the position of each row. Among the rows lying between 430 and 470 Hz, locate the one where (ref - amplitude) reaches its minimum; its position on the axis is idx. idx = 433.0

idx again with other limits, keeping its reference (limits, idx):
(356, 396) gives 393.0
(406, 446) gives 423.0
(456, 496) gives 488.0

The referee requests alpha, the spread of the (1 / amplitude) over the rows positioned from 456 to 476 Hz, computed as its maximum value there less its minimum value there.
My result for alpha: 0.047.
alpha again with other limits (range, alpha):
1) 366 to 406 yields 0.007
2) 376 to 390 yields 0.002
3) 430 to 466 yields 0.044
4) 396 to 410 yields 0.008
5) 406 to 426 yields 0.021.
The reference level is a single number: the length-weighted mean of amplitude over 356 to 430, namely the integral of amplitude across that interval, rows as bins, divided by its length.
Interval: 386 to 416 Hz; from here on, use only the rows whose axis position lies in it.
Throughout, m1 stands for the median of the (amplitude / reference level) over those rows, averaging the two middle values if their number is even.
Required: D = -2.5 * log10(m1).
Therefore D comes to 0.039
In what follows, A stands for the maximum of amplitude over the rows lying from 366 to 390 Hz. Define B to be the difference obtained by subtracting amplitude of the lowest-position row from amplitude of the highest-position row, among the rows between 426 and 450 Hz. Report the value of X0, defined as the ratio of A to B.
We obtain -6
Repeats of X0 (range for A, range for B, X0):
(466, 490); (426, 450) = -6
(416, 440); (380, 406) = -46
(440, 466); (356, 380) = -27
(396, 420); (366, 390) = -93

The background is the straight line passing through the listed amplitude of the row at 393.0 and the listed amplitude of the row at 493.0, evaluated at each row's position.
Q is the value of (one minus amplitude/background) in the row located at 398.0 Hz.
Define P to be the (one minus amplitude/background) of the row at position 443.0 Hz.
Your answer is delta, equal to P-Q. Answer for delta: 0.00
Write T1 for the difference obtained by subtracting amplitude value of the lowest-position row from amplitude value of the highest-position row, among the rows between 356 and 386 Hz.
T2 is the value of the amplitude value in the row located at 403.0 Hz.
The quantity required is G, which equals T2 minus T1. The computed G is 9.7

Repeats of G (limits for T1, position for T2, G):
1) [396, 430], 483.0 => 6.9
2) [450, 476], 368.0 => 10.4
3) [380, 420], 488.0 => 8.5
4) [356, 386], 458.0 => 9.8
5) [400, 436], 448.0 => 9.2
